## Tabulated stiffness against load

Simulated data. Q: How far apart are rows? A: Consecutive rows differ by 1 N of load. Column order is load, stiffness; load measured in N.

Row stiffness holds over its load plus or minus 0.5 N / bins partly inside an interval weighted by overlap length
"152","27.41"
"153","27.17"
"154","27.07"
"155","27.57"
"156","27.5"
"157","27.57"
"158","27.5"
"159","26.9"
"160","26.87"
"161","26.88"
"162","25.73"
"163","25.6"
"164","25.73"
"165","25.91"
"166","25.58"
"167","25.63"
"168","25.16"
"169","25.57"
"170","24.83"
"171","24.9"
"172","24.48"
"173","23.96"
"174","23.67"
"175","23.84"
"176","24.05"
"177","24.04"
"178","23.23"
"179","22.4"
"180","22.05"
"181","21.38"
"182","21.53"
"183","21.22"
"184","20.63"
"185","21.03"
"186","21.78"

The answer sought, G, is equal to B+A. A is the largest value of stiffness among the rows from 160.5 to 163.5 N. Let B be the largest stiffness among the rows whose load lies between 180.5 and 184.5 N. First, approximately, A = 26.88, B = 21.53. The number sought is 48.4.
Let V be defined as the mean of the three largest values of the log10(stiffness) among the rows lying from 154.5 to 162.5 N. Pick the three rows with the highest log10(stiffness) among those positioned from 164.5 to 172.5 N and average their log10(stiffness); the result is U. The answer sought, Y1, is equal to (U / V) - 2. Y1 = -1.02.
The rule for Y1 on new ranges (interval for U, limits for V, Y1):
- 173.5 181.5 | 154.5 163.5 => -1.04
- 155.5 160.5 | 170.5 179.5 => -0.96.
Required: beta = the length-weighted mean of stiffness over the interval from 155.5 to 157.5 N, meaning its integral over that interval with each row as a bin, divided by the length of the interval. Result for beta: 27.5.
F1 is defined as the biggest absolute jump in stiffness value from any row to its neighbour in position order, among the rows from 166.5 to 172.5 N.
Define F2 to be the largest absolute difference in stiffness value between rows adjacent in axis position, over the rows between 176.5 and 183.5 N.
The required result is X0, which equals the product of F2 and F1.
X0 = 0.6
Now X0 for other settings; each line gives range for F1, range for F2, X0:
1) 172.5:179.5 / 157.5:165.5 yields 1.0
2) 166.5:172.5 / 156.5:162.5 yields 0.9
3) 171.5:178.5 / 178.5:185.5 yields 0.5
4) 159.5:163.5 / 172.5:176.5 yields 0.3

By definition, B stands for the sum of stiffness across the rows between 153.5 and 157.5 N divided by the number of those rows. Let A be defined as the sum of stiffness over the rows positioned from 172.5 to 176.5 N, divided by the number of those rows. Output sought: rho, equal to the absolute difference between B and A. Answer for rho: 3.5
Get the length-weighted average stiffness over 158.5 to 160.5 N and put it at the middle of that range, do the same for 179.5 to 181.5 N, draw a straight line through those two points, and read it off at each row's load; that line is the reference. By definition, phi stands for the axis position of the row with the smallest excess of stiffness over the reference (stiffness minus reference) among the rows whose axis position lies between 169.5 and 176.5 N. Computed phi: 174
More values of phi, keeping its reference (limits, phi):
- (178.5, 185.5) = 184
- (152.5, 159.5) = 153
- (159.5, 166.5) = 162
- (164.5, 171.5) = 166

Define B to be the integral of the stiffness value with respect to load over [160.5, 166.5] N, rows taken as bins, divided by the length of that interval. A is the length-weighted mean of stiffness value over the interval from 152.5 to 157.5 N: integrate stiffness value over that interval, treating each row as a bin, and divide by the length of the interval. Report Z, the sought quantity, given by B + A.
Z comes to 53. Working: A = 27.4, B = 26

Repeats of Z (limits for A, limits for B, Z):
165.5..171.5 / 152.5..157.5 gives 53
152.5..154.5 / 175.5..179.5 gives 51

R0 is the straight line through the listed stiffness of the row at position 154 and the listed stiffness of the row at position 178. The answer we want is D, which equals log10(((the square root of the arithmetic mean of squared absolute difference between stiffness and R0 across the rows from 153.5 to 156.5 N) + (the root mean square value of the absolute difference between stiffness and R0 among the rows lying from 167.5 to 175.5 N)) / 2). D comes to -0.30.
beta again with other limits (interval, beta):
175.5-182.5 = 22.7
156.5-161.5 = 27.1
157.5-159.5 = 27.2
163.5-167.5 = 25.7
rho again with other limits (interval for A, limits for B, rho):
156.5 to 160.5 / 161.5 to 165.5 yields 1.5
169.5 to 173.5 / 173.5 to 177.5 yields 0.6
